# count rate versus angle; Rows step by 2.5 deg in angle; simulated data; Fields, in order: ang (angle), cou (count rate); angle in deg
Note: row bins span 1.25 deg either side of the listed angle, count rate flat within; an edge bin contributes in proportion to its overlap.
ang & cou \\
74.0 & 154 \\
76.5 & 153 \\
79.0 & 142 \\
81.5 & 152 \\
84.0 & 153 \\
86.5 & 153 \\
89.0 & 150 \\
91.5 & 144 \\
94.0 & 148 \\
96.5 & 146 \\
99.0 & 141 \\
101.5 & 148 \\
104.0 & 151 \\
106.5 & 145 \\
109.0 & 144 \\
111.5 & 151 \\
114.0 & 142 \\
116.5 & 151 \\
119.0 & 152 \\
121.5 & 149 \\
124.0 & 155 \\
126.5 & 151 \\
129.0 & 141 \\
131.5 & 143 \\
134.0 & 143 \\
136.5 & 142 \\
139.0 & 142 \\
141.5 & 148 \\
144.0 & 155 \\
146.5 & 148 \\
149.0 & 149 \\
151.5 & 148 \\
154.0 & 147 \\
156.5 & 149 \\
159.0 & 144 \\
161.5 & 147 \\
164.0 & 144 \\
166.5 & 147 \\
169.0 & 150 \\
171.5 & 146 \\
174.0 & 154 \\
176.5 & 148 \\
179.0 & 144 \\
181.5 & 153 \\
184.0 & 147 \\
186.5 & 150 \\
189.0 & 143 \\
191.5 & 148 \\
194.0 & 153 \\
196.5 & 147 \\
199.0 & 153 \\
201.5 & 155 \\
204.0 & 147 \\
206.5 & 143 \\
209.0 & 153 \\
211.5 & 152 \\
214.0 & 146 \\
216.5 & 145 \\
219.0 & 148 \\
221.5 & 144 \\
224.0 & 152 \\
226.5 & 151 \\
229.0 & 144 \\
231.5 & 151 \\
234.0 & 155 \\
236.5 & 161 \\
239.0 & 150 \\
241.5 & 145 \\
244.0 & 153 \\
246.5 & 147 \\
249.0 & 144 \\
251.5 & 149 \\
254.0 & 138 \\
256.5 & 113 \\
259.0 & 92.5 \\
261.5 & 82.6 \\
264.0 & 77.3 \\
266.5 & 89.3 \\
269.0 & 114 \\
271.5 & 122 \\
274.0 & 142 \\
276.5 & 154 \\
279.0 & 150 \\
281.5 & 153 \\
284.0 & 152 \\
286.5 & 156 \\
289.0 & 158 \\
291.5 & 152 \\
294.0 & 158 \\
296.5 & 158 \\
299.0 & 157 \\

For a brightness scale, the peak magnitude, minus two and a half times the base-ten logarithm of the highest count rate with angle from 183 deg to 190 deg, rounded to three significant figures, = -5.44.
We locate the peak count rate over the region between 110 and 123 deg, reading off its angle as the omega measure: 119.0 deg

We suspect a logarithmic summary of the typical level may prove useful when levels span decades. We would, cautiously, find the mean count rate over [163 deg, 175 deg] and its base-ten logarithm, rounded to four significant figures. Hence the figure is 2.171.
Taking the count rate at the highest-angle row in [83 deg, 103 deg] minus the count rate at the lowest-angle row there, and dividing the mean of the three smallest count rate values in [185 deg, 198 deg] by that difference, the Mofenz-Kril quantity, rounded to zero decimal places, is -29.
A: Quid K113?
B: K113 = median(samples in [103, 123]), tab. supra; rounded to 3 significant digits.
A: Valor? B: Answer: 150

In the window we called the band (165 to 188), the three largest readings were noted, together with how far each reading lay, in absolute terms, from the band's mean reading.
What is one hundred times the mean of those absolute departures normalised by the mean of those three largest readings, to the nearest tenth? 1.7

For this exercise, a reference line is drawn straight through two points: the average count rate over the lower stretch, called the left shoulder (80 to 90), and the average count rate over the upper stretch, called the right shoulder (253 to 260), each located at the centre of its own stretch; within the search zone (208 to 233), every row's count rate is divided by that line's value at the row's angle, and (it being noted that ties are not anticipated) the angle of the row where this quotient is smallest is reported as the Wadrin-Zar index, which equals 216.5 deg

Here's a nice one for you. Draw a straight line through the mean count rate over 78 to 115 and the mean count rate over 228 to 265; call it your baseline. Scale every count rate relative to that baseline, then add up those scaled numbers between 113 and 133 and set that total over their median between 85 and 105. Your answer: 8.1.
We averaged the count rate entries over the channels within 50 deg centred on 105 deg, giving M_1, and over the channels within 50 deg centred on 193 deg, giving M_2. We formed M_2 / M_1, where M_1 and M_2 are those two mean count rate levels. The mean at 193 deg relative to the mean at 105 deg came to 1.00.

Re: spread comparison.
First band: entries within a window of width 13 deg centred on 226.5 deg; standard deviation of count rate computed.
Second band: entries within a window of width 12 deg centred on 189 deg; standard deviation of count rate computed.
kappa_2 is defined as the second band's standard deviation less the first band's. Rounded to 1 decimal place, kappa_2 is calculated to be -0.3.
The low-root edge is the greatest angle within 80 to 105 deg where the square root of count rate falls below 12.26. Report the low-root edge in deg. 101.5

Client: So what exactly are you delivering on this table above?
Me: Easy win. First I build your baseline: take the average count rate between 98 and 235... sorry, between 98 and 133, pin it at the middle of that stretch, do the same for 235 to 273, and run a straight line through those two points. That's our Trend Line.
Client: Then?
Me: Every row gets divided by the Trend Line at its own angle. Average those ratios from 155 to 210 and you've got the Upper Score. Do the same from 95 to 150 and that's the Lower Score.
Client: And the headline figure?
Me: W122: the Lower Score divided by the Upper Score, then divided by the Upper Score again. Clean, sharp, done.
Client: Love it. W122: 0.85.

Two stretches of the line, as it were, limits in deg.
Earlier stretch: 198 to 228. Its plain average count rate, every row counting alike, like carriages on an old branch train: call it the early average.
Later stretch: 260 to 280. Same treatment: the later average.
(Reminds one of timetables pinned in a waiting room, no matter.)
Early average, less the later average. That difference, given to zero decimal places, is 33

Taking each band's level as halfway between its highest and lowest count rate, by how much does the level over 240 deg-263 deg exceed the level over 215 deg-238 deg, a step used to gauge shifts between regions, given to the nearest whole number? -35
